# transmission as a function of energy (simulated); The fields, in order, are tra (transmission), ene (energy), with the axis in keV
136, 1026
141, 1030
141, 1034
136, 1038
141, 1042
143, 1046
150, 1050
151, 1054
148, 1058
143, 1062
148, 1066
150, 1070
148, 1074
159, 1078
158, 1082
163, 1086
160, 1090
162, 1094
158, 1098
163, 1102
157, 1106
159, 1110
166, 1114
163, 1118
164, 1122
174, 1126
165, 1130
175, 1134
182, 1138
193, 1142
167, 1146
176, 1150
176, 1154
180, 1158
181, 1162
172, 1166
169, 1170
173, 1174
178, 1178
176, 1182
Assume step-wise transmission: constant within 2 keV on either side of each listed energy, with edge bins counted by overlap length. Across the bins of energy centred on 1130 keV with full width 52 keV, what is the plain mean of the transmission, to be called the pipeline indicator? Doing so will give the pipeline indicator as 171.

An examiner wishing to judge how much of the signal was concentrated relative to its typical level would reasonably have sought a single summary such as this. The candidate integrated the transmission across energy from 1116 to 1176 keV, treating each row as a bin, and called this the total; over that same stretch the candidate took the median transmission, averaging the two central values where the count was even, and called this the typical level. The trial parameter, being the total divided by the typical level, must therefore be 60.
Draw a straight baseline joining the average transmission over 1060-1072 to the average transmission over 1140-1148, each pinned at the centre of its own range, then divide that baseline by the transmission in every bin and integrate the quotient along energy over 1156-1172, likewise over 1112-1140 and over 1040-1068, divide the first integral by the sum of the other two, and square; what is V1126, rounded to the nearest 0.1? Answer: 0.1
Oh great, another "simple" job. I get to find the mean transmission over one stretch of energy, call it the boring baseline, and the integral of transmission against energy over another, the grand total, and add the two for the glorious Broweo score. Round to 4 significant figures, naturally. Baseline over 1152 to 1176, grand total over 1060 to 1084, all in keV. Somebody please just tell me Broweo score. 3799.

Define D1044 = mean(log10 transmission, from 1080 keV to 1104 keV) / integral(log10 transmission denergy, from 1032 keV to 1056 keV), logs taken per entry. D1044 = 0.0426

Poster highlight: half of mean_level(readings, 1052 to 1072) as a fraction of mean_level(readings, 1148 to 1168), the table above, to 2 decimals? 0.42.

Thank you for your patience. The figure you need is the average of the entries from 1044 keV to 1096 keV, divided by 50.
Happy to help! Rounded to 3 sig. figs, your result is 3.05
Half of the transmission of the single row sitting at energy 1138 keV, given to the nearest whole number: 91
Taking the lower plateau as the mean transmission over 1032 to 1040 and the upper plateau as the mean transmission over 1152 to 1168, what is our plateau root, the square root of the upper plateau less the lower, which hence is 6.2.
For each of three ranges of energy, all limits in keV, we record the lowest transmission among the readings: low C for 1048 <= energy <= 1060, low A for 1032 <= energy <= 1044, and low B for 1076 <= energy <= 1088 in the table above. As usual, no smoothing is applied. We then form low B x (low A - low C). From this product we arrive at -1896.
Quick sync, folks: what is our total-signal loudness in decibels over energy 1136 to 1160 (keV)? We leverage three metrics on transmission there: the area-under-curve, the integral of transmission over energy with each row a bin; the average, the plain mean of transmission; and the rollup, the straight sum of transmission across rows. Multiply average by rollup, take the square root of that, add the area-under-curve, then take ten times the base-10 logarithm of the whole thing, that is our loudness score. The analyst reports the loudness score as 37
